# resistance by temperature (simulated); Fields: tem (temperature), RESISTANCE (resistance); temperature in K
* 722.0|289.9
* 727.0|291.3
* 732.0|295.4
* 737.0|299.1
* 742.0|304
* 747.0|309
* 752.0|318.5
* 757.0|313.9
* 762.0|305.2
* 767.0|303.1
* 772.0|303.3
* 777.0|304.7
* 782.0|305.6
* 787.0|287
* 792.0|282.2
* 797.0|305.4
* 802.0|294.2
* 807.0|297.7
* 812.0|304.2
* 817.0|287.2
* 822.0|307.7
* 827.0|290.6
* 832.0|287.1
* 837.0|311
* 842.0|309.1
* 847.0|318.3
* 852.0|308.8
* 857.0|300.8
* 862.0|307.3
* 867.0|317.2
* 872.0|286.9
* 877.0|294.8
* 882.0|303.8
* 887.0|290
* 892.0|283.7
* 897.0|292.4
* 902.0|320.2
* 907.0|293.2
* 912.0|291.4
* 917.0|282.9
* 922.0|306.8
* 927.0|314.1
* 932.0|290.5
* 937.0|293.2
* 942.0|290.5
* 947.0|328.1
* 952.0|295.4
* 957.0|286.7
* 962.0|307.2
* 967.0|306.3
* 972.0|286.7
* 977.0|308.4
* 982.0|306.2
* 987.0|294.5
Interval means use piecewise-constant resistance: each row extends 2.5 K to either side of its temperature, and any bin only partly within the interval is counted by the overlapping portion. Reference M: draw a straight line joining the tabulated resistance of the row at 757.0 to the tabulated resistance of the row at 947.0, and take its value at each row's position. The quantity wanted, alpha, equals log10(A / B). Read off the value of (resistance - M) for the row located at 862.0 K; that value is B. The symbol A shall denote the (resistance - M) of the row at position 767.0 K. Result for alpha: -0.1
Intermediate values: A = -12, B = -14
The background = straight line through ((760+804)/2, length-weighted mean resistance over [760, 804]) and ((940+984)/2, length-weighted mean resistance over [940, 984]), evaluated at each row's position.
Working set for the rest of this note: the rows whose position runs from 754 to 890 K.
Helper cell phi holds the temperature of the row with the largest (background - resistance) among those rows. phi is 792.0 K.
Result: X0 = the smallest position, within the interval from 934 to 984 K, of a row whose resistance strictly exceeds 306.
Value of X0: 947.0 K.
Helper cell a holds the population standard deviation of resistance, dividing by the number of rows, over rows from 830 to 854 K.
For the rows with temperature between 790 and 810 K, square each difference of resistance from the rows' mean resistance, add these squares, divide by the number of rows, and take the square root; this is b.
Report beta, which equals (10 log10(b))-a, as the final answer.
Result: -1.2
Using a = 10.5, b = 8.4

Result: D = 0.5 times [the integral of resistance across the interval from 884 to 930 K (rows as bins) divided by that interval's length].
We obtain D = 149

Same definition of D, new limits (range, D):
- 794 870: 151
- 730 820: 151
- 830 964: 150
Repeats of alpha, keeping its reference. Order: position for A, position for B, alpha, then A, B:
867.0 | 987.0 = -0.9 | -5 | -37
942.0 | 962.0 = 0.2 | -37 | -22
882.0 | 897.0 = -0.2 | -19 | -32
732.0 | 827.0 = -0.2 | -17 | -29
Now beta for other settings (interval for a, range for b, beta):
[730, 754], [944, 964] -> 3.8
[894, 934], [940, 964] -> -0.5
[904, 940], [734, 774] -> -2.1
